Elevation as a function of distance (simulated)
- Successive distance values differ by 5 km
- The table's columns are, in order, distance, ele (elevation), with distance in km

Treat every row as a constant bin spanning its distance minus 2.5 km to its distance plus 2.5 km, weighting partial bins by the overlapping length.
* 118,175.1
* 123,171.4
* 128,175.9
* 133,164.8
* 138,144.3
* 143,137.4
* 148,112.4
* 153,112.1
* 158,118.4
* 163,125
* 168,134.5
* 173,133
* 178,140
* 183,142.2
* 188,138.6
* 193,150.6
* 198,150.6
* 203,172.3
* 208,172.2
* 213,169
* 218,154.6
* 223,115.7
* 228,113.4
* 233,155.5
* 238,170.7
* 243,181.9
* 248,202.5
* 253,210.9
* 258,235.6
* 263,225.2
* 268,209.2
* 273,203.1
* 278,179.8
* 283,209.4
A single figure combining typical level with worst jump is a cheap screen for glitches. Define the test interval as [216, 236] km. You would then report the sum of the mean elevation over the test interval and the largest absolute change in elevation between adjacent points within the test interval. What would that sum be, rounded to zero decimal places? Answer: 177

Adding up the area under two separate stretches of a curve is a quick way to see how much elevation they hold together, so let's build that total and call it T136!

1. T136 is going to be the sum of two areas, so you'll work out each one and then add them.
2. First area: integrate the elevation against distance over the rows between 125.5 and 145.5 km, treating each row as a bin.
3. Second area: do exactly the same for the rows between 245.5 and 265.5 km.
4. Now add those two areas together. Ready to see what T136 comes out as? 7483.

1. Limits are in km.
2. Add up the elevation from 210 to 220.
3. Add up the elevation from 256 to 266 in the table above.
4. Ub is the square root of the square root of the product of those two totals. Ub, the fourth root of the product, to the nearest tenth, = 19.7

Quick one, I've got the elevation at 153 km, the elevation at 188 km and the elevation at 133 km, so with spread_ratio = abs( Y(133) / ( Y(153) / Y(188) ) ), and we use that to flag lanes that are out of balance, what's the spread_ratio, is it 204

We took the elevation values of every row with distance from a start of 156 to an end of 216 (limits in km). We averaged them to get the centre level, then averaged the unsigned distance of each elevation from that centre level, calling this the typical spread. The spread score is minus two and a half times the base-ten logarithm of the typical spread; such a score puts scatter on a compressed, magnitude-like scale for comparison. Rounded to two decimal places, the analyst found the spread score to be -2.90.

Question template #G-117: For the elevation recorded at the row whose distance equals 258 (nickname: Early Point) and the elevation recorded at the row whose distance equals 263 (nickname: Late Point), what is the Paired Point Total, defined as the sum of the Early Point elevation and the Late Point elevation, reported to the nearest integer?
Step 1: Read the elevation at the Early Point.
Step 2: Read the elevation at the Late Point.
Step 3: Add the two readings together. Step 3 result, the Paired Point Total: 461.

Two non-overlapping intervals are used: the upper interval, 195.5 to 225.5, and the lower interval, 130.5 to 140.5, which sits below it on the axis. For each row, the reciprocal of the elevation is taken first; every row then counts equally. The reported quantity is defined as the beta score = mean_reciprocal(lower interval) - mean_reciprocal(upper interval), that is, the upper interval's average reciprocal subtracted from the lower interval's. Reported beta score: 0.0000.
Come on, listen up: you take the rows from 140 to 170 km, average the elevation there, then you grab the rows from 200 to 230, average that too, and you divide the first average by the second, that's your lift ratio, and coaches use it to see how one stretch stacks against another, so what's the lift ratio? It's 0.82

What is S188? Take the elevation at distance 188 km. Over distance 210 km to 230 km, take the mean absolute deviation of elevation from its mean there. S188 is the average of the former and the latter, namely 81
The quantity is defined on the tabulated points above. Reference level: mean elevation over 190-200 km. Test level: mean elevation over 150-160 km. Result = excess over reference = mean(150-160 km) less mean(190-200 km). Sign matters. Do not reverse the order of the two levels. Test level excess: -35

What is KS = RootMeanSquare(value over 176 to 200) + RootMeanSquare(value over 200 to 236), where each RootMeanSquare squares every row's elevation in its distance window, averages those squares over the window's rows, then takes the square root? 297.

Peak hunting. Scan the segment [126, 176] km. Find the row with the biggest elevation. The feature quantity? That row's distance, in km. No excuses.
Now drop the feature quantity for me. 128 km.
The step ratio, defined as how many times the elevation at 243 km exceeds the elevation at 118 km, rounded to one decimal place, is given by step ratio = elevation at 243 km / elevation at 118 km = 1.0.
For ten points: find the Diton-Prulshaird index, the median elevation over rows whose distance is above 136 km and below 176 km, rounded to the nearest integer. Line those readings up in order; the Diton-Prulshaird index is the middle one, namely 129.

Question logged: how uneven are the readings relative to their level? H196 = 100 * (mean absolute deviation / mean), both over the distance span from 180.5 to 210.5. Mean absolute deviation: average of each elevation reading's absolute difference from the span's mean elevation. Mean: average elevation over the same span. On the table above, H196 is 7.7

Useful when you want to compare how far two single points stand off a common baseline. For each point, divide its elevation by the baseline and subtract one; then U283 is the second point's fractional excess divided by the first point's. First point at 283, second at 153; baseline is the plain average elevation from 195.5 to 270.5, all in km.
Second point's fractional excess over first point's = -2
